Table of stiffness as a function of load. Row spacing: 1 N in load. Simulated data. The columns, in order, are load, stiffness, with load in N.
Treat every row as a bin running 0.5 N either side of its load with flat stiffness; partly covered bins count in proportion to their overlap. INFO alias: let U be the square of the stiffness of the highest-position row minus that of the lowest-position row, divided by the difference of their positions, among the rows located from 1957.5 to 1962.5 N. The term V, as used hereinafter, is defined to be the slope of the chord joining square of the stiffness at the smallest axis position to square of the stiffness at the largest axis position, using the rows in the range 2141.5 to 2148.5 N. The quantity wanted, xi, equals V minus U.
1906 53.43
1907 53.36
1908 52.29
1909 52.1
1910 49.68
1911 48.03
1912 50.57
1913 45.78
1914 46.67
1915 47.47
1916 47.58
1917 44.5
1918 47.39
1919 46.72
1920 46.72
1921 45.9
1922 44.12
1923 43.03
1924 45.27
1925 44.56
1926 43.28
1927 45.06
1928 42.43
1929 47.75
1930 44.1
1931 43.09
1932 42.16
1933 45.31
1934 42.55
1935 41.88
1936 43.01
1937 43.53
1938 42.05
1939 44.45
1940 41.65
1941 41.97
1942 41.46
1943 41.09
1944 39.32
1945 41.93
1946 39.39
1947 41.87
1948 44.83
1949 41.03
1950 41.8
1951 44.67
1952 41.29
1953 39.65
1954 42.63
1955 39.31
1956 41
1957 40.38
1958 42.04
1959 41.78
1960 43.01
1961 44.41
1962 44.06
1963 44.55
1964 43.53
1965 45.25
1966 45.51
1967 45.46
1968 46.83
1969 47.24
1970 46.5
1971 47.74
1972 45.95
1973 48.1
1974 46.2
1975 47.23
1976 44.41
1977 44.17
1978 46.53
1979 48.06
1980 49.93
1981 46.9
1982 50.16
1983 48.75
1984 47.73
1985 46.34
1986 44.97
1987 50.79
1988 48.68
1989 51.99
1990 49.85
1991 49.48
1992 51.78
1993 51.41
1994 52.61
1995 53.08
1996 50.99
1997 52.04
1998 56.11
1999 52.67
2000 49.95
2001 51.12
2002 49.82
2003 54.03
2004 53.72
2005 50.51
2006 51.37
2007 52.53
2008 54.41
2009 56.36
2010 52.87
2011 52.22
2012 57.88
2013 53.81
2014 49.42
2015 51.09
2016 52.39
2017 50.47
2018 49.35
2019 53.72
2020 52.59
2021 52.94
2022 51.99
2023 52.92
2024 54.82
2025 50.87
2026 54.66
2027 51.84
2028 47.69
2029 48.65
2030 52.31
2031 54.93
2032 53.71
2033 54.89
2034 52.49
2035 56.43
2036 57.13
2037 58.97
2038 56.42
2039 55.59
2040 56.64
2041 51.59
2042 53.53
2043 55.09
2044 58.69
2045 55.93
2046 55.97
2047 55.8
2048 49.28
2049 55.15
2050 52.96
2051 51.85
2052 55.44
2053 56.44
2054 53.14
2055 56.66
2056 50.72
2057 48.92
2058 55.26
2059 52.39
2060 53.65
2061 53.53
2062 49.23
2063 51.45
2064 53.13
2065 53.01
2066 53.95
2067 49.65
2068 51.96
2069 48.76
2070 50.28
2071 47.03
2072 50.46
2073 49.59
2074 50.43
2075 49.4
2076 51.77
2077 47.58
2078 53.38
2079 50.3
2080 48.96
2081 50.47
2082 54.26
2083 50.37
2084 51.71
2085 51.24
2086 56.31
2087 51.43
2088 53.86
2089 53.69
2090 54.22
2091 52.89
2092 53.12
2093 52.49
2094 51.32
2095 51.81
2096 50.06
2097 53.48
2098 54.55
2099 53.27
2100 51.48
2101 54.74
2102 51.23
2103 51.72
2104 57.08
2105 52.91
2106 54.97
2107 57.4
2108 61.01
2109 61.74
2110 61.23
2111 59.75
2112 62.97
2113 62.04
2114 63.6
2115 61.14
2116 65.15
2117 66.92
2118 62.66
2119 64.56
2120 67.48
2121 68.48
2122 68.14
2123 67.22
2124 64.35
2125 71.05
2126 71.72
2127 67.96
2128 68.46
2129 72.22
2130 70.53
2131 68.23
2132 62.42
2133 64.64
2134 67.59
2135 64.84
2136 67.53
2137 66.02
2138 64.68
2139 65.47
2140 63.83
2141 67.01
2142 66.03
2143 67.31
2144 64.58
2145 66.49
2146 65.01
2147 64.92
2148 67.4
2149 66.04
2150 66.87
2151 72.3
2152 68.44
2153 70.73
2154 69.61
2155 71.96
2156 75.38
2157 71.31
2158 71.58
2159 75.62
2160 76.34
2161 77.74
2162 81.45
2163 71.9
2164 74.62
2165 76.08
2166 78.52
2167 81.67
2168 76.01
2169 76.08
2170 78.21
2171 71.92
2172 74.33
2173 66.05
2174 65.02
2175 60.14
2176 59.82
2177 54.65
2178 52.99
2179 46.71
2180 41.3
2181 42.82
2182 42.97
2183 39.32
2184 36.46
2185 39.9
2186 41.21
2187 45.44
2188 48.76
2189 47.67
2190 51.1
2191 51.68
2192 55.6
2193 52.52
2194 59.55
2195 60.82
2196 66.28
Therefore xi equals -13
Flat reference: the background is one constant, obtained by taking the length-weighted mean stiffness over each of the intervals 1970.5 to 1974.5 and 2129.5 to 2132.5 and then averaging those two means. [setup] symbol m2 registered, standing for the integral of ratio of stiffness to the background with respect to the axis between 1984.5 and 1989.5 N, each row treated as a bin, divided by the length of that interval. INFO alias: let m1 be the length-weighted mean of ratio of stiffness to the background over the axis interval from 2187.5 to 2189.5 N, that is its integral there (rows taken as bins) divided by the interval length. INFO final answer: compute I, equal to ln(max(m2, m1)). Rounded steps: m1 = 0.85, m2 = 0.85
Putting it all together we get -0.16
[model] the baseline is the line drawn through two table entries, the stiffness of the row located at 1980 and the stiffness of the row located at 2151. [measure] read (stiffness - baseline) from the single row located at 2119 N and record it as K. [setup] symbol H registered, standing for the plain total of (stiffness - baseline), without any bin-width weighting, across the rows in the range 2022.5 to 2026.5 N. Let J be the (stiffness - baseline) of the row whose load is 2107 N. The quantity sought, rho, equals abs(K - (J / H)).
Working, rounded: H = -10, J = -9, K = -4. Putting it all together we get 4.5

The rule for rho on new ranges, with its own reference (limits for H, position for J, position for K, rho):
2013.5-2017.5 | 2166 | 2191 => 25.6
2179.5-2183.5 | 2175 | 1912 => 9.4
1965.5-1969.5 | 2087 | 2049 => 5.3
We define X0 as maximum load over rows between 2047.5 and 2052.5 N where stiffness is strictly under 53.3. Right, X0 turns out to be 2051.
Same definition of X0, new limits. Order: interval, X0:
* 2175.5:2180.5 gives 2180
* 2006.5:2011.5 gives 2011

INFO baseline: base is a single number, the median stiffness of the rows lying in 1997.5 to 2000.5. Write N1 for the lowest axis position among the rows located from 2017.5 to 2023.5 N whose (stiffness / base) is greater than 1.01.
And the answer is 2019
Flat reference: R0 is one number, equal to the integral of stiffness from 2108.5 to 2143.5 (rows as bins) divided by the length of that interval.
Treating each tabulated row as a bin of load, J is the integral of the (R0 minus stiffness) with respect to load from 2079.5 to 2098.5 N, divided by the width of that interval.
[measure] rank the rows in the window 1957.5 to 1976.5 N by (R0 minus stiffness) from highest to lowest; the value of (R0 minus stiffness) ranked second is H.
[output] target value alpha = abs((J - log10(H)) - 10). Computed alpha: 2.0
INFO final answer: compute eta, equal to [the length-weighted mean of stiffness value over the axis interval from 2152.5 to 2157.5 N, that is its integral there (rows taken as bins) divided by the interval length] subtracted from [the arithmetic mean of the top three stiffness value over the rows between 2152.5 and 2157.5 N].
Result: 1.09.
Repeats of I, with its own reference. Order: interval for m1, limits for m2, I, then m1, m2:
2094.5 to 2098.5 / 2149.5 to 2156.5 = 0.22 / 0.92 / 1.24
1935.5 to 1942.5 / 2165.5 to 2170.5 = 0.31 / 0.75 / 1.37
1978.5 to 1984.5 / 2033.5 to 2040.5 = -0.01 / 0.85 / 0.99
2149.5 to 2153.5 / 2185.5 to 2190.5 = 0.20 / 1.22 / 0.82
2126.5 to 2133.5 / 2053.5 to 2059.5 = 0.17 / 1.19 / 0.93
